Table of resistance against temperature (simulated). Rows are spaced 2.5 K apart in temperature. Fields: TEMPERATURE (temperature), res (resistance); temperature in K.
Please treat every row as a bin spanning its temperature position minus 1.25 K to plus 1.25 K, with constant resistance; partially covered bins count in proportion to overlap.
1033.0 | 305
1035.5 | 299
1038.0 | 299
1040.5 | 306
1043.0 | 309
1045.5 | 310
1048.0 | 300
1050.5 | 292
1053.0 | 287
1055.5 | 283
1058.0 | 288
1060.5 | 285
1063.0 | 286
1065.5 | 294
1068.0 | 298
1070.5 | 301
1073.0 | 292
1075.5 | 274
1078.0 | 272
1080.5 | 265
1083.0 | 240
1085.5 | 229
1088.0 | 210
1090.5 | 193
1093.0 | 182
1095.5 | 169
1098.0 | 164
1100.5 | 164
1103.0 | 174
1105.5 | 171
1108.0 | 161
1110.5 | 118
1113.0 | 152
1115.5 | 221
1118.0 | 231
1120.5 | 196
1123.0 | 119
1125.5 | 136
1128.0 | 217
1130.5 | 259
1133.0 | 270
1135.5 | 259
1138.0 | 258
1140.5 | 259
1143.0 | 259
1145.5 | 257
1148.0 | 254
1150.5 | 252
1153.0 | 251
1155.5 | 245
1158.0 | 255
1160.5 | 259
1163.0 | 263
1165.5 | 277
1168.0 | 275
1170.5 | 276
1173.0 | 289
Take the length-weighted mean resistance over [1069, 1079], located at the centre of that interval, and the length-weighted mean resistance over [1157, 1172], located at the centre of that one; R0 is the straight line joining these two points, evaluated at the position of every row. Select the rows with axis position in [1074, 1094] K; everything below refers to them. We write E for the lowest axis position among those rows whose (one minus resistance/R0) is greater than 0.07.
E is 1083.0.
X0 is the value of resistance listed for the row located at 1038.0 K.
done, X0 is 299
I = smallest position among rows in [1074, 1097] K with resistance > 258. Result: 1075.5 K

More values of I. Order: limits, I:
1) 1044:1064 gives 1045.5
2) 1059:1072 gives 1060.5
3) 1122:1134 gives 1130.5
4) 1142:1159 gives 1143.0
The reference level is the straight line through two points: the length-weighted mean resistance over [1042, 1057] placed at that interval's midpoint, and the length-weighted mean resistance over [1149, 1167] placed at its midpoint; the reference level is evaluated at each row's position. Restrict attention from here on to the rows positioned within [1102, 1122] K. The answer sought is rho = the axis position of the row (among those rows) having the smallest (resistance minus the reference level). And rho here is 1110.5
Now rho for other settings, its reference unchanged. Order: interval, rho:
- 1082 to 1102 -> 1098.0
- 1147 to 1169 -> 1155.5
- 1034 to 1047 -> 1035.5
